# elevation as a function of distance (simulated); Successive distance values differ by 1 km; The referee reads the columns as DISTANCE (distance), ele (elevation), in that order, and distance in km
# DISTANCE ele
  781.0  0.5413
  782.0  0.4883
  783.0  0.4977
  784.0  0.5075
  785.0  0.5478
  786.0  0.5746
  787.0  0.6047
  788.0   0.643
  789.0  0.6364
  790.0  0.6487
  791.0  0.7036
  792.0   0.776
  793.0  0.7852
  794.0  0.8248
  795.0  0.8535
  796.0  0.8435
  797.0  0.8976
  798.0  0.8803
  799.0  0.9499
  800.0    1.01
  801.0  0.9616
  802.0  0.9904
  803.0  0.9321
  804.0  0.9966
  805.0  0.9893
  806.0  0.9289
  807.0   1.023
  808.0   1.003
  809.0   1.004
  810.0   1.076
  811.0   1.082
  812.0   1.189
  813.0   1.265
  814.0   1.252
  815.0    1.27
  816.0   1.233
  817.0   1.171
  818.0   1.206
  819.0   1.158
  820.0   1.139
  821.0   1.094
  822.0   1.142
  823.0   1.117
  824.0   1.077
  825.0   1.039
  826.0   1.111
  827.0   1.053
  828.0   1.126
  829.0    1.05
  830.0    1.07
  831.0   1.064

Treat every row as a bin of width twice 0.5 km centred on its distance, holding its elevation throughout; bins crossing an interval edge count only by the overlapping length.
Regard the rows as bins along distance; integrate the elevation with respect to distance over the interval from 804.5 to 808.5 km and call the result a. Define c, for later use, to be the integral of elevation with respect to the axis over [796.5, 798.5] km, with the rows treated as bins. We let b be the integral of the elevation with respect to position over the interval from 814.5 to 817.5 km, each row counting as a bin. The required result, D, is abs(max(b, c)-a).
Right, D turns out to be 0.3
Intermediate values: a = 3.9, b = 3.7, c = 1.8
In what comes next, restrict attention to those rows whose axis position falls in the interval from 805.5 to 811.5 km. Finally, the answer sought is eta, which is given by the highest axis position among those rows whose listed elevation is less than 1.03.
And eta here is 809.0 km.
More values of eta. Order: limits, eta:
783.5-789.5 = 789.0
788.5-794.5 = 794.0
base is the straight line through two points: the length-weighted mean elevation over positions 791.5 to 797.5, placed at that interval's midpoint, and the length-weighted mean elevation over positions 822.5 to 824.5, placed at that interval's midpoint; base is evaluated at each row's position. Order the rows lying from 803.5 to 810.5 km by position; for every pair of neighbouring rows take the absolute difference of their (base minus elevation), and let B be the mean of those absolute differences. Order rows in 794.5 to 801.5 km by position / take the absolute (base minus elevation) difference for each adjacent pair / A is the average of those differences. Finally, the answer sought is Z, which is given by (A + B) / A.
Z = 2.0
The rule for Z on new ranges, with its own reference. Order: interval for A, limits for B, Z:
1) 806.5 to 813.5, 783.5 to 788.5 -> 1.6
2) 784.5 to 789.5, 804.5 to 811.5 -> 3.1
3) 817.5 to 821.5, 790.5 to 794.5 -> 1.7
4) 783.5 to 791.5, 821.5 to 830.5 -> 3.3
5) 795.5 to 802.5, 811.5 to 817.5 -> 2.0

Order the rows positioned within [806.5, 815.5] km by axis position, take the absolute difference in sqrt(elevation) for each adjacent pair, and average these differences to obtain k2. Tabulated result 0.018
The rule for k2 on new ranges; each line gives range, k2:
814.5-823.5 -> 0.018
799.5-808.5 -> 0.024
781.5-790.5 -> 0.014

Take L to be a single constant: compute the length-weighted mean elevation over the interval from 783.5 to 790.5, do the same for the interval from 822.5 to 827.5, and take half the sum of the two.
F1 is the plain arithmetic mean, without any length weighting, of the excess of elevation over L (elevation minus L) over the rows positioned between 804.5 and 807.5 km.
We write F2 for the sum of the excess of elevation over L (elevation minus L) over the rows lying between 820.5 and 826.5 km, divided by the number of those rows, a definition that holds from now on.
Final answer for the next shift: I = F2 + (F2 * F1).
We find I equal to 0.30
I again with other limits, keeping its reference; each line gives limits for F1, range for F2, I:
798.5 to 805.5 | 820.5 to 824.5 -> 0.31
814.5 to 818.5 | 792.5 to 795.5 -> -0.02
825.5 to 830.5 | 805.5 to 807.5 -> 0.17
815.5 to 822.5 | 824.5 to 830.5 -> 0.32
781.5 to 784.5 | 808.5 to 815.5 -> 0.22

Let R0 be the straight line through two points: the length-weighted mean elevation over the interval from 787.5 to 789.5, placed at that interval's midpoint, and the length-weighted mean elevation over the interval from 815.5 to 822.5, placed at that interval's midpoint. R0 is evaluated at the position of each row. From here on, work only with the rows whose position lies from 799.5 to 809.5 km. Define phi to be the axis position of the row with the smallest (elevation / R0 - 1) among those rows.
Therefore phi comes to 806.0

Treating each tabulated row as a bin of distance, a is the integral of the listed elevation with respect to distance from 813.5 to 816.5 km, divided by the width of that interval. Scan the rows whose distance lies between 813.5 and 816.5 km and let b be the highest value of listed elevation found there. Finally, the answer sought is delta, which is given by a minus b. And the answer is -0.018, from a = 1.25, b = 1.27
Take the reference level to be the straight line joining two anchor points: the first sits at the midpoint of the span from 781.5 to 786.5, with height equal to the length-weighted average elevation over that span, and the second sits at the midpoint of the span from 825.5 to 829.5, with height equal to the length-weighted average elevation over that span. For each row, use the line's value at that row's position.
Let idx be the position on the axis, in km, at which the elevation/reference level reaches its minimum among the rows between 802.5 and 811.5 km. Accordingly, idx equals 806.0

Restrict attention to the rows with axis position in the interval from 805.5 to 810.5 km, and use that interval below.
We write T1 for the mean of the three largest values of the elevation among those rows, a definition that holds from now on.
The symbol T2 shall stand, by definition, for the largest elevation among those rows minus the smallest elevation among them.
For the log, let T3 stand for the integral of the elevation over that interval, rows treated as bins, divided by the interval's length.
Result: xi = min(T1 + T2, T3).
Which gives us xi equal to 1.01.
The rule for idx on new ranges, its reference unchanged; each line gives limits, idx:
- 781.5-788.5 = 784.0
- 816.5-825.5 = 825.0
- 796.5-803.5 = 803.0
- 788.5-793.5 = 790.0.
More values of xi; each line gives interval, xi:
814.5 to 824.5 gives 1.16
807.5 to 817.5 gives 1.15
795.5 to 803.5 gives 0.93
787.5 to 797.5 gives 0.76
